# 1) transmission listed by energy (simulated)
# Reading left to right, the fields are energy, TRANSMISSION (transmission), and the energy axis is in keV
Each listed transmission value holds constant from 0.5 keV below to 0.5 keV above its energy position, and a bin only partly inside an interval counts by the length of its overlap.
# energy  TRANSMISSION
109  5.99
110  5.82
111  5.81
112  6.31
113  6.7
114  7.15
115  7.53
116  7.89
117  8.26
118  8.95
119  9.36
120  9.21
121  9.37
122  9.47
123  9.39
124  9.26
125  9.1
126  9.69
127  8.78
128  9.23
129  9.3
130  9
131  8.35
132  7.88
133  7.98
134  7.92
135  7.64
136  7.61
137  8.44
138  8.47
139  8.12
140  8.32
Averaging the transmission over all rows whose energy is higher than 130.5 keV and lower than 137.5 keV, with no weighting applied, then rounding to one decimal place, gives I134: 8.0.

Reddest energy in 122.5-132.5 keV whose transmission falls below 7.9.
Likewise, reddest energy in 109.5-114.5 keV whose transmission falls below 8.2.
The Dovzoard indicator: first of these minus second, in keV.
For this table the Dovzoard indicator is 18 keV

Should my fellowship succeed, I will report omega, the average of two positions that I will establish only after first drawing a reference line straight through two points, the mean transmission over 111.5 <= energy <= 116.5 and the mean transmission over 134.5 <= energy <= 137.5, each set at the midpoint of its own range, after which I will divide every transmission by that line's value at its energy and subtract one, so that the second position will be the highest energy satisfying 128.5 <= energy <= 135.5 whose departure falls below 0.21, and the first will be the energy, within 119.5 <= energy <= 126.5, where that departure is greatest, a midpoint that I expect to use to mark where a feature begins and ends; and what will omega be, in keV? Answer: 130.5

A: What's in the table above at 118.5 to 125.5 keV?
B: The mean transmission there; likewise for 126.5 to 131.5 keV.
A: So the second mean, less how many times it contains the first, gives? 8.0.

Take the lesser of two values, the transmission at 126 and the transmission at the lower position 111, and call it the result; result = 5.8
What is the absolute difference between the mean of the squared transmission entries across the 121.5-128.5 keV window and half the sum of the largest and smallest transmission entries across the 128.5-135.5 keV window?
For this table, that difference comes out 78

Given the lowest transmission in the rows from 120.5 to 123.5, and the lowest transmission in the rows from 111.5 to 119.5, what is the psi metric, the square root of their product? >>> 7.7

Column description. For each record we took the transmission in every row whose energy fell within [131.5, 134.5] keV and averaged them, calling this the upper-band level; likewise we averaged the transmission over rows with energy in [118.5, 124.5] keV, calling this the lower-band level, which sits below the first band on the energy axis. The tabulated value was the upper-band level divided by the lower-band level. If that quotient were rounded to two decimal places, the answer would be 0.85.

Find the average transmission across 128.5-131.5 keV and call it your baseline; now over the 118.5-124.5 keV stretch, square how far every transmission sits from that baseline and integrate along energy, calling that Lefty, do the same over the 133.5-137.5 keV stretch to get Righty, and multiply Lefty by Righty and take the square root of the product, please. 2.4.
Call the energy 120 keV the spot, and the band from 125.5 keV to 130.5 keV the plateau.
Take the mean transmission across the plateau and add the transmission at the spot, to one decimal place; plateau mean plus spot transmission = 18.4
